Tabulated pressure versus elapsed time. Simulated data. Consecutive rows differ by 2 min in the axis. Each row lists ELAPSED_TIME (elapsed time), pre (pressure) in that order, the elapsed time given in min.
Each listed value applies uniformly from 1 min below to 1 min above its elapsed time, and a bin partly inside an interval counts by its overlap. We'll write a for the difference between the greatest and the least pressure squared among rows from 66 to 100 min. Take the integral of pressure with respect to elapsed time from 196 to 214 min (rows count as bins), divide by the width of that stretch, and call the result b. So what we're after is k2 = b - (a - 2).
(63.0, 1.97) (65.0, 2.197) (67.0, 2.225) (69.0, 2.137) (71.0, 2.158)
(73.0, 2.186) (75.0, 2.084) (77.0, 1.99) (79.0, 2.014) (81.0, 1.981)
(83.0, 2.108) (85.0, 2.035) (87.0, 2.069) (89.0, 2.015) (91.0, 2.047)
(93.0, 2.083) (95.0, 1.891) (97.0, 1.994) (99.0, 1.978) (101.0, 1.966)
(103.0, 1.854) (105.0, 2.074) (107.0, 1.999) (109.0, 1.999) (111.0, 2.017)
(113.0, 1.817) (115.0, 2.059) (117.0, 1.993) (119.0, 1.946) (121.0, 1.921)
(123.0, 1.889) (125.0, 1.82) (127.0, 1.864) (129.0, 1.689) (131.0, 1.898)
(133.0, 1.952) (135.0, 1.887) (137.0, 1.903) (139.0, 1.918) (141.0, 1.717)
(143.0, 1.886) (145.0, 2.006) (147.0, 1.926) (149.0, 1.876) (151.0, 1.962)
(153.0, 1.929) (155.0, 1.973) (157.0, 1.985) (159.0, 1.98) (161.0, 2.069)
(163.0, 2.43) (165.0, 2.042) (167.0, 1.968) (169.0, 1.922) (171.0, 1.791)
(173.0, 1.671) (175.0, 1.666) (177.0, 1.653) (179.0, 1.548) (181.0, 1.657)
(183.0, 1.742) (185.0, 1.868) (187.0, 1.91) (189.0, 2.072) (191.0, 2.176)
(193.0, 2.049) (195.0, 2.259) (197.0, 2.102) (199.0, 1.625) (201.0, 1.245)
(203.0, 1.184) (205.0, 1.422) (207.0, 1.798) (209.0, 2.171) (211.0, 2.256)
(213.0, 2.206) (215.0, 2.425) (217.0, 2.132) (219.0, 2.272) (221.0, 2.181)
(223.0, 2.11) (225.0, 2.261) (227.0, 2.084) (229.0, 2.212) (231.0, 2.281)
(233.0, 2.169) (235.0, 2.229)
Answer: 2.40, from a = 1.4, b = 1.78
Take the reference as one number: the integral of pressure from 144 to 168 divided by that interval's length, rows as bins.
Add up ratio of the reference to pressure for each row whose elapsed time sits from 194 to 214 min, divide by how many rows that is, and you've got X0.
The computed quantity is 1.17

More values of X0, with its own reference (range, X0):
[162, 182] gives 1.11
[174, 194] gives 1.11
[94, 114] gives 1.03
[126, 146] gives 1.08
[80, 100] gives 1.00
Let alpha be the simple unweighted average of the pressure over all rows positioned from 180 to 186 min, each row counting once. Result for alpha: 1.8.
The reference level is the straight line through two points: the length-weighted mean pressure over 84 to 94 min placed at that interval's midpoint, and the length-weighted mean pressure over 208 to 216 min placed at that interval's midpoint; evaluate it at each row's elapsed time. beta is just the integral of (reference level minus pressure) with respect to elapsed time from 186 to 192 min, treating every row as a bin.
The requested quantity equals 1.0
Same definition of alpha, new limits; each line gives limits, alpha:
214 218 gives 2.3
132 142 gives 1.9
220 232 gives 2.2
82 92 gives 2.1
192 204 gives 1.7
